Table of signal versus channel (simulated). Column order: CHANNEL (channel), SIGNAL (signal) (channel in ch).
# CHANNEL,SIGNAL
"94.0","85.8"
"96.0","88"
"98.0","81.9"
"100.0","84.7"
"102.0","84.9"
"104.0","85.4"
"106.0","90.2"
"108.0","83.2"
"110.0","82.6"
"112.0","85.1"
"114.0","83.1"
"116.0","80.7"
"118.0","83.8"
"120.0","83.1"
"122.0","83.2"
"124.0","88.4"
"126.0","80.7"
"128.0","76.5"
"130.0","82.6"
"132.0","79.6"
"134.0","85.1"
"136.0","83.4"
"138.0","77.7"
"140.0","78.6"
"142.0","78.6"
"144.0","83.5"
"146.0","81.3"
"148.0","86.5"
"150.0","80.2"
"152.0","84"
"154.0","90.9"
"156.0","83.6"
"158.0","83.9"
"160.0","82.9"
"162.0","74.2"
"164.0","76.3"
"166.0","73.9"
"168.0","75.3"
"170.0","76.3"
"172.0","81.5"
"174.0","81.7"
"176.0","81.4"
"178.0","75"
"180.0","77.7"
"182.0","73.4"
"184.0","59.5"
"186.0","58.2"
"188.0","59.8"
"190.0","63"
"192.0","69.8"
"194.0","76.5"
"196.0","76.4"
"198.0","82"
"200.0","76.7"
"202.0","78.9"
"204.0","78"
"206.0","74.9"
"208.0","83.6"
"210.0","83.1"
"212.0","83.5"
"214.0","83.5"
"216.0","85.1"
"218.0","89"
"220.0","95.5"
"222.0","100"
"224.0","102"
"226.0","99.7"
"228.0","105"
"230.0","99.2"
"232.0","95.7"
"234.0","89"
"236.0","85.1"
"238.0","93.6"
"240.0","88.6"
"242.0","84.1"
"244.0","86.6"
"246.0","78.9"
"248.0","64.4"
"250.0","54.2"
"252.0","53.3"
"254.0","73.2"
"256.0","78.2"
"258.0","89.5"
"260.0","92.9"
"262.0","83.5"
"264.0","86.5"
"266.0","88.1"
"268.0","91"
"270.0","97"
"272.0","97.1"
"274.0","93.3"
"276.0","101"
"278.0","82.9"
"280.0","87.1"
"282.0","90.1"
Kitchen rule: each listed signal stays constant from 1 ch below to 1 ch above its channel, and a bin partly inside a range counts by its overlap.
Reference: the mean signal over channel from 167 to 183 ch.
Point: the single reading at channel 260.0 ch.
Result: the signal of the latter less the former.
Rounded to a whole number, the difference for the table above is 15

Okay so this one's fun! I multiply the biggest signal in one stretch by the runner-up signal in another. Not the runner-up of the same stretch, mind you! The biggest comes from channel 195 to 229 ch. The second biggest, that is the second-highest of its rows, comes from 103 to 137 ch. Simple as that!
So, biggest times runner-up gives 9282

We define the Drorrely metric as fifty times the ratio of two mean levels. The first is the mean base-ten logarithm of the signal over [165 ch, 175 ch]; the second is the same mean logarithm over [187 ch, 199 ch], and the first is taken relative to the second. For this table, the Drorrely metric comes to 51.1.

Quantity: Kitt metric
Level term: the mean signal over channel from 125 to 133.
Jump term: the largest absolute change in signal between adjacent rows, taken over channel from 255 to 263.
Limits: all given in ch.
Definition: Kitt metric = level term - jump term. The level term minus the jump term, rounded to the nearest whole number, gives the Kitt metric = 69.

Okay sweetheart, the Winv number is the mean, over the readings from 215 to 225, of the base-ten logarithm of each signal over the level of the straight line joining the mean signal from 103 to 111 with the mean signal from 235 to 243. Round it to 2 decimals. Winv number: 0.03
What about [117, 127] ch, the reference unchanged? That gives -0.01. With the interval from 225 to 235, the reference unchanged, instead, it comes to 0.05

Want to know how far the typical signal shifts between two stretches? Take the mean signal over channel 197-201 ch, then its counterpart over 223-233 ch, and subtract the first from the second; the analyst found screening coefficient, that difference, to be 21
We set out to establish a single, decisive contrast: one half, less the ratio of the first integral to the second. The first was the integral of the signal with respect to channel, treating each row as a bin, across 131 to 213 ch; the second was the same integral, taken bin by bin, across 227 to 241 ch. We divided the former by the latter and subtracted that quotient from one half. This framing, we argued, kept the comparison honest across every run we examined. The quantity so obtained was -4.4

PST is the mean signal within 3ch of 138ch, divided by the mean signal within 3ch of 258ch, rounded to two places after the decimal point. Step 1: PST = 0.92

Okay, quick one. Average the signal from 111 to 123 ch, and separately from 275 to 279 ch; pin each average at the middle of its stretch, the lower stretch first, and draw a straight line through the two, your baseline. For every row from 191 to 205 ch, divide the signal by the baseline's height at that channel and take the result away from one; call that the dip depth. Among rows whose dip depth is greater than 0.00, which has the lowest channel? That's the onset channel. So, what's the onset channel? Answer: 192.0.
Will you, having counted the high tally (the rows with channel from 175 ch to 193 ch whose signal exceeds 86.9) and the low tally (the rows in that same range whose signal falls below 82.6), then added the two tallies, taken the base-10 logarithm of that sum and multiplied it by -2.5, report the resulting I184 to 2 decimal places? -2.39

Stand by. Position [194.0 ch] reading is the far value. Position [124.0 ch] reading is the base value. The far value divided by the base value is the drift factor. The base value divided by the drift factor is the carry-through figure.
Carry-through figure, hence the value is 102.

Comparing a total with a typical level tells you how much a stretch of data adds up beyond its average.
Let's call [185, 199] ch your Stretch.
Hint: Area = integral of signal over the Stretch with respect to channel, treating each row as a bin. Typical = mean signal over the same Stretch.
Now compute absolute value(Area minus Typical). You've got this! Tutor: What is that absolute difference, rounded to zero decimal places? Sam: 902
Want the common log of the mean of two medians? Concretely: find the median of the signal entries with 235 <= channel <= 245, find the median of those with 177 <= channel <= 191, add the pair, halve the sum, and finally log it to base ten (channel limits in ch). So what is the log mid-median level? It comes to 1.87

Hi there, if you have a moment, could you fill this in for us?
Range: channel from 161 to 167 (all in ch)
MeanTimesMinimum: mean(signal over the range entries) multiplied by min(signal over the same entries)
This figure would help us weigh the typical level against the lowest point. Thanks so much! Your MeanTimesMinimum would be 5528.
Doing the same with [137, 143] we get 6084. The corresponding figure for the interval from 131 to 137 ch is 6583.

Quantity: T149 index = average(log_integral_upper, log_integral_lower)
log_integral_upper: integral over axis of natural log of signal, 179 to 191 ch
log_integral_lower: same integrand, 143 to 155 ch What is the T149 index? 51.6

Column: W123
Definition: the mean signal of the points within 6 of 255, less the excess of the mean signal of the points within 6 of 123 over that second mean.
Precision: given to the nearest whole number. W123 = 64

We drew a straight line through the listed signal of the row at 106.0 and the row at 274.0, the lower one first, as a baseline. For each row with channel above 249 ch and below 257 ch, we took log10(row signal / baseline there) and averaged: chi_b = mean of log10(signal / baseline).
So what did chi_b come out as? -0.16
